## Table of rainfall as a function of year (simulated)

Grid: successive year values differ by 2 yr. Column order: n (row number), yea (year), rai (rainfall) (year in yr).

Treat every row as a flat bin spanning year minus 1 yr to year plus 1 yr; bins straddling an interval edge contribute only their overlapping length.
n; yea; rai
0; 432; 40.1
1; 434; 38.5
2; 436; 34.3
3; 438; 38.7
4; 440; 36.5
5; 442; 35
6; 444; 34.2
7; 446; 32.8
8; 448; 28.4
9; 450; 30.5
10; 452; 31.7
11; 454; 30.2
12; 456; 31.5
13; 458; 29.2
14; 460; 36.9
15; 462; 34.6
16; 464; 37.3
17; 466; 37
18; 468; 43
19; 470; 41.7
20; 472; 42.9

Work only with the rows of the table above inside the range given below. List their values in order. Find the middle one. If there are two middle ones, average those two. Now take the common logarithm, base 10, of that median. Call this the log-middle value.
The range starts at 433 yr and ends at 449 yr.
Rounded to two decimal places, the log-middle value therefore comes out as 1.54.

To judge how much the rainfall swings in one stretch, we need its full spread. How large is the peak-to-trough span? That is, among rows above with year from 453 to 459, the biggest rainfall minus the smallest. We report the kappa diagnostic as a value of 2.3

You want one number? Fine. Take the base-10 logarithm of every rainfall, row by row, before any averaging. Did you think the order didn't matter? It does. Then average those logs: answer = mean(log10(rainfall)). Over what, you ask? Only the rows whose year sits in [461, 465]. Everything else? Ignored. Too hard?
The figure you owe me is 1.56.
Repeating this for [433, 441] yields 1.57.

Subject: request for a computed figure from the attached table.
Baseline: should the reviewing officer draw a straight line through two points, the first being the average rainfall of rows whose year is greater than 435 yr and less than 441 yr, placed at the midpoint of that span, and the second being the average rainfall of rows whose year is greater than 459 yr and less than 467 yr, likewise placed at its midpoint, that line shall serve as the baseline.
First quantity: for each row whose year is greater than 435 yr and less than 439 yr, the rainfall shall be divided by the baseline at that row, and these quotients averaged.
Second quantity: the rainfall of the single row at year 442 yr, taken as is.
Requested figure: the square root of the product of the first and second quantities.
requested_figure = 5.92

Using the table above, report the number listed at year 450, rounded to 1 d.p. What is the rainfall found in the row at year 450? 30.5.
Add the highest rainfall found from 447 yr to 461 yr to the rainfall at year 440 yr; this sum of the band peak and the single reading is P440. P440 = 73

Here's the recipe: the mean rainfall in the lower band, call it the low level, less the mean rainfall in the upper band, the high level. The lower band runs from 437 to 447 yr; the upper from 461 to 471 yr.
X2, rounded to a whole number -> -3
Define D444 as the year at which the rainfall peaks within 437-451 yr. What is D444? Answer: 438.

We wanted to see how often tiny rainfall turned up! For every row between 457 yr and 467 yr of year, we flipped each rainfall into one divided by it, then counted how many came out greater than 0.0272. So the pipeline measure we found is 2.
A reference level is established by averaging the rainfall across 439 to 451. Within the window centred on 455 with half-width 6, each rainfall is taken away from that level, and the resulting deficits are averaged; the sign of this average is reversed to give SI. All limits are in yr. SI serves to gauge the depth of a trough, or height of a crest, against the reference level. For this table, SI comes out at -1.2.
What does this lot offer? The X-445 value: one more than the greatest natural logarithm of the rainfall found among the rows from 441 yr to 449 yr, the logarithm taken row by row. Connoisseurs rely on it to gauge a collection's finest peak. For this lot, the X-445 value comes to 4.56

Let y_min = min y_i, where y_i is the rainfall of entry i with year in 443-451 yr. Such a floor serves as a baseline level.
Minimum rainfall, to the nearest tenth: 28.4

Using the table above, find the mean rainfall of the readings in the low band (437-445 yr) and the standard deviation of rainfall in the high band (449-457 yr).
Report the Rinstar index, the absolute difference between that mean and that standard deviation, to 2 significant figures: 35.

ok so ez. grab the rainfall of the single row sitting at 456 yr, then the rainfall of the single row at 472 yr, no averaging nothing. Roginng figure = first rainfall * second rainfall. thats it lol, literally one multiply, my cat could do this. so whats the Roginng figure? 1351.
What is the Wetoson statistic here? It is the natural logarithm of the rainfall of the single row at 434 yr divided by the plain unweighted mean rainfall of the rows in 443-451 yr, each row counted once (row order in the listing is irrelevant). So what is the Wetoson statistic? 0.20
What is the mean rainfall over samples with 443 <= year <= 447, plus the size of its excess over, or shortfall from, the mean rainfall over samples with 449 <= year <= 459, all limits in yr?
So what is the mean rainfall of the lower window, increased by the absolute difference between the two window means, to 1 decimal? 36.4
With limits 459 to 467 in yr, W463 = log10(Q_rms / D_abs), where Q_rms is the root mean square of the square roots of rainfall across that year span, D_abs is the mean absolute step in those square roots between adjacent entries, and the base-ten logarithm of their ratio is 1.61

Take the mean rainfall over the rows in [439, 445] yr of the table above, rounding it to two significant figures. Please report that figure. 35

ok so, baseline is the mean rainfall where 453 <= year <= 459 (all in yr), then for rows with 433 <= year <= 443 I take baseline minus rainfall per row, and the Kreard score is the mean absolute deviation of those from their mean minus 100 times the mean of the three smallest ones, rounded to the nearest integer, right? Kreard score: 762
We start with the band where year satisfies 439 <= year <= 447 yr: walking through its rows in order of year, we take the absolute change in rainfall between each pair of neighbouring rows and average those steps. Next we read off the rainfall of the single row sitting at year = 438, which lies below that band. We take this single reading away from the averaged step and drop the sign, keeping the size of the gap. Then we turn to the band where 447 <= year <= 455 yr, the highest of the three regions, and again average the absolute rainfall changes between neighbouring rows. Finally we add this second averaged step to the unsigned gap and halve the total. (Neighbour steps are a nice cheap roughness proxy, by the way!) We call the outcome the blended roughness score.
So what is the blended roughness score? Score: 19.5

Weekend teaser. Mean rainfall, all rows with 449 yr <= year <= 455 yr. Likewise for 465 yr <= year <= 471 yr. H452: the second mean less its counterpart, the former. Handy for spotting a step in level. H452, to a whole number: 10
